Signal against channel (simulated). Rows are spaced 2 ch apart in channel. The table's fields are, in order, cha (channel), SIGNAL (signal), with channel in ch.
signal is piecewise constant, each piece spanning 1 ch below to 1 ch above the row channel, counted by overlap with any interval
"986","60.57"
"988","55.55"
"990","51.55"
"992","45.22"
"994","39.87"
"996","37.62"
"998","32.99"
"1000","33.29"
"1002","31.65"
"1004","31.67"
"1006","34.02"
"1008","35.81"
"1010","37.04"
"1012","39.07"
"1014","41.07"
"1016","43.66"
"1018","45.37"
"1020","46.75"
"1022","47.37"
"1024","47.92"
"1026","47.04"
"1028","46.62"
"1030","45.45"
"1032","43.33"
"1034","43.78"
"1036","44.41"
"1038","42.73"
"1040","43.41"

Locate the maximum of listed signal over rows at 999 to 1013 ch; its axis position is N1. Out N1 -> 1012 ch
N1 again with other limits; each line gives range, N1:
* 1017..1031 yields 1024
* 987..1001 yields 988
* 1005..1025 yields 1024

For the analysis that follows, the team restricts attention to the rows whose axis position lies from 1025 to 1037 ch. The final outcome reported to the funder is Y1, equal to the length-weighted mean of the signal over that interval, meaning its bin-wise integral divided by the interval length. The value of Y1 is 45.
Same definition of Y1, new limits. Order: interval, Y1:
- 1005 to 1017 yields 38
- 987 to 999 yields 44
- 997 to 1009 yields 33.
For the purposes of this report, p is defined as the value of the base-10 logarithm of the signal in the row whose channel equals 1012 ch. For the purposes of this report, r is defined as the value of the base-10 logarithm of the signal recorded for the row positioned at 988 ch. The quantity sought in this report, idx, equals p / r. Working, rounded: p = 1.59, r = 1.74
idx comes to 0.91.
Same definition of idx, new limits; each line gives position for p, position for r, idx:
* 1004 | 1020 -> 0.90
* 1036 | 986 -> 0.92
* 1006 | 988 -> 0.88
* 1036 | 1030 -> 0.99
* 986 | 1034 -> 1.09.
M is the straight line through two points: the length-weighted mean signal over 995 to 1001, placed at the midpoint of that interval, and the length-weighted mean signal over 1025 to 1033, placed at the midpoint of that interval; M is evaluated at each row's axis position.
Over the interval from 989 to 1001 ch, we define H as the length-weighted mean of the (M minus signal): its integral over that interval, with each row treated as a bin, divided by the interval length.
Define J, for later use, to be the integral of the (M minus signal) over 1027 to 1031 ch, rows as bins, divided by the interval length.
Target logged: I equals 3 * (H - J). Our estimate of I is -18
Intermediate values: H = -6.5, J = 0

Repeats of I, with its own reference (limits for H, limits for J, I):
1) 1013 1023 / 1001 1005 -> -24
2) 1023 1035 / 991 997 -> 23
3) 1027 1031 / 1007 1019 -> 0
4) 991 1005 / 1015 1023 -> 7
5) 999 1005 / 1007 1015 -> 9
